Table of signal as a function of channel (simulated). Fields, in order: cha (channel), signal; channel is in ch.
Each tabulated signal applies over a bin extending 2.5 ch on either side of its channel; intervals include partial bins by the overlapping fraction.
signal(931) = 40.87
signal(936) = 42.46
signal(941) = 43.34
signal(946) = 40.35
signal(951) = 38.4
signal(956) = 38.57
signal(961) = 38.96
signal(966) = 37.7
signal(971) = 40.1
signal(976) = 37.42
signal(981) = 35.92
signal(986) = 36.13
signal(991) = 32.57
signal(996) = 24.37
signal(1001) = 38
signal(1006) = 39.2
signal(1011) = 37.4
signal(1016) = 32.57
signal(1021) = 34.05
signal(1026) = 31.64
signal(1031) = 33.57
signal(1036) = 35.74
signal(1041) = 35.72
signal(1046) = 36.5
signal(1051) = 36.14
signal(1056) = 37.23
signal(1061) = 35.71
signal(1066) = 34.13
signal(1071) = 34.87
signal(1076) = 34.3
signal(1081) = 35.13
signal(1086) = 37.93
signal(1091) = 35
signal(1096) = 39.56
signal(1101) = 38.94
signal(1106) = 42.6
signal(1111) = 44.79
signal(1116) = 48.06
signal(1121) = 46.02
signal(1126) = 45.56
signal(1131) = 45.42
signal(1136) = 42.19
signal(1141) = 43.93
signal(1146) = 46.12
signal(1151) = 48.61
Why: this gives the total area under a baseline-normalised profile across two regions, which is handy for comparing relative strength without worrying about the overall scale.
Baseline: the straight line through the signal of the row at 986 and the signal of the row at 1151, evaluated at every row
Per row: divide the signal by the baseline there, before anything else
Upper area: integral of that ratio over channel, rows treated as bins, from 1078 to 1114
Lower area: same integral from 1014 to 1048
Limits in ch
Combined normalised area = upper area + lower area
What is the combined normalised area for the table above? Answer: 61.1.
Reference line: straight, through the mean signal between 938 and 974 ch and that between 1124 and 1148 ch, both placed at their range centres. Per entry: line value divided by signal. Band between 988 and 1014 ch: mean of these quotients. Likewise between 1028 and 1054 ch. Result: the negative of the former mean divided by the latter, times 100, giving -104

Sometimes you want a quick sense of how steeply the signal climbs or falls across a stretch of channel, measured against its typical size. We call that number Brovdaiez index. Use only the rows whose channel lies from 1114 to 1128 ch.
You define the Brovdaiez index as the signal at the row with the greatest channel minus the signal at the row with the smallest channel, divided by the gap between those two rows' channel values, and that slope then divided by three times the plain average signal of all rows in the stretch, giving -0.0018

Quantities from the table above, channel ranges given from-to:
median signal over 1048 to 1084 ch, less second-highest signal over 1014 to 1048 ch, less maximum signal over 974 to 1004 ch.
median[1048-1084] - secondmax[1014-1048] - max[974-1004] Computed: -38.6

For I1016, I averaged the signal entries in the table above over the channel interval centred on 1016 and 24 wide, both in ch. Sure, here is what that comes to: 35.0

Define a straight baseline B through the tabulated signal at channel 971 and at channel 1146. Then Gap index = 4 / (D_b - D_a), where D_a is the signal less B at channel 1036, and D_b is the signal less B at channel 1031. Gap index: -2.0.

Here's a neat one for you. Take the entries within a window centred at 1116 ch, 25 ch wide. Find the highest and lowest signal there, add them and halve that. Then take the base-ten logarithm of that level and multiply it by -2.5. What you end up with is -4.14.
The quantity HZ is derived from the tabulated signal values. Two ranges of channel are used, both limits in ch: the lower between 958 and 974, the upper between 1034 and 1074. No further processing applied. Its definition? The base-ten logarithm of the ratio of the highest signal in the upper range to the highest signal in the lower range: -0.03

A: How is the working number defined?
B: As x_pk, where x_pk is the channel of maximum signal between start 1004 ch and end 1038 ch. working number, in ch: 1006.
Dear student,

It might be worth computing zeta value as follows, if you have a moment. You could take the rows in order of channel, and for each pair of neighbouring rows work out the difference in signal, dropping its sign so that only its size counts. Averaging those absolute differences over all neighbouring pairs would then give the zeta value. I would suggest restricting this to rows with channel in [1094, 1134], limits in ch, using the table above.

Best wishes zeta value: 1.8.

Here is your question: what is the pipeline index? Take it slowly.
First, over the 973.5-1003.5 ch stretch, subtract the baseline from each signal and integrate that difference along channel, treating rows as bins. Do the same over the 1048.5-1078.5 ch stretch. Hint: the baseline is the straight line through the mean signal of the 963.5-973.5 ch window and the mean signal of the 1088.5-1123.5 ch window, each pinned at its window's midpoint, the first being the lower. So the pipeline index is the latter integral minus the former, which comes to -13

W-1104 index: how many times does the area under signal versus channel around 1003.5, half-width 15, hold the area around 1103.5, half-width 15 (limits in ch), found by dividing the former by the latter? 0.82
